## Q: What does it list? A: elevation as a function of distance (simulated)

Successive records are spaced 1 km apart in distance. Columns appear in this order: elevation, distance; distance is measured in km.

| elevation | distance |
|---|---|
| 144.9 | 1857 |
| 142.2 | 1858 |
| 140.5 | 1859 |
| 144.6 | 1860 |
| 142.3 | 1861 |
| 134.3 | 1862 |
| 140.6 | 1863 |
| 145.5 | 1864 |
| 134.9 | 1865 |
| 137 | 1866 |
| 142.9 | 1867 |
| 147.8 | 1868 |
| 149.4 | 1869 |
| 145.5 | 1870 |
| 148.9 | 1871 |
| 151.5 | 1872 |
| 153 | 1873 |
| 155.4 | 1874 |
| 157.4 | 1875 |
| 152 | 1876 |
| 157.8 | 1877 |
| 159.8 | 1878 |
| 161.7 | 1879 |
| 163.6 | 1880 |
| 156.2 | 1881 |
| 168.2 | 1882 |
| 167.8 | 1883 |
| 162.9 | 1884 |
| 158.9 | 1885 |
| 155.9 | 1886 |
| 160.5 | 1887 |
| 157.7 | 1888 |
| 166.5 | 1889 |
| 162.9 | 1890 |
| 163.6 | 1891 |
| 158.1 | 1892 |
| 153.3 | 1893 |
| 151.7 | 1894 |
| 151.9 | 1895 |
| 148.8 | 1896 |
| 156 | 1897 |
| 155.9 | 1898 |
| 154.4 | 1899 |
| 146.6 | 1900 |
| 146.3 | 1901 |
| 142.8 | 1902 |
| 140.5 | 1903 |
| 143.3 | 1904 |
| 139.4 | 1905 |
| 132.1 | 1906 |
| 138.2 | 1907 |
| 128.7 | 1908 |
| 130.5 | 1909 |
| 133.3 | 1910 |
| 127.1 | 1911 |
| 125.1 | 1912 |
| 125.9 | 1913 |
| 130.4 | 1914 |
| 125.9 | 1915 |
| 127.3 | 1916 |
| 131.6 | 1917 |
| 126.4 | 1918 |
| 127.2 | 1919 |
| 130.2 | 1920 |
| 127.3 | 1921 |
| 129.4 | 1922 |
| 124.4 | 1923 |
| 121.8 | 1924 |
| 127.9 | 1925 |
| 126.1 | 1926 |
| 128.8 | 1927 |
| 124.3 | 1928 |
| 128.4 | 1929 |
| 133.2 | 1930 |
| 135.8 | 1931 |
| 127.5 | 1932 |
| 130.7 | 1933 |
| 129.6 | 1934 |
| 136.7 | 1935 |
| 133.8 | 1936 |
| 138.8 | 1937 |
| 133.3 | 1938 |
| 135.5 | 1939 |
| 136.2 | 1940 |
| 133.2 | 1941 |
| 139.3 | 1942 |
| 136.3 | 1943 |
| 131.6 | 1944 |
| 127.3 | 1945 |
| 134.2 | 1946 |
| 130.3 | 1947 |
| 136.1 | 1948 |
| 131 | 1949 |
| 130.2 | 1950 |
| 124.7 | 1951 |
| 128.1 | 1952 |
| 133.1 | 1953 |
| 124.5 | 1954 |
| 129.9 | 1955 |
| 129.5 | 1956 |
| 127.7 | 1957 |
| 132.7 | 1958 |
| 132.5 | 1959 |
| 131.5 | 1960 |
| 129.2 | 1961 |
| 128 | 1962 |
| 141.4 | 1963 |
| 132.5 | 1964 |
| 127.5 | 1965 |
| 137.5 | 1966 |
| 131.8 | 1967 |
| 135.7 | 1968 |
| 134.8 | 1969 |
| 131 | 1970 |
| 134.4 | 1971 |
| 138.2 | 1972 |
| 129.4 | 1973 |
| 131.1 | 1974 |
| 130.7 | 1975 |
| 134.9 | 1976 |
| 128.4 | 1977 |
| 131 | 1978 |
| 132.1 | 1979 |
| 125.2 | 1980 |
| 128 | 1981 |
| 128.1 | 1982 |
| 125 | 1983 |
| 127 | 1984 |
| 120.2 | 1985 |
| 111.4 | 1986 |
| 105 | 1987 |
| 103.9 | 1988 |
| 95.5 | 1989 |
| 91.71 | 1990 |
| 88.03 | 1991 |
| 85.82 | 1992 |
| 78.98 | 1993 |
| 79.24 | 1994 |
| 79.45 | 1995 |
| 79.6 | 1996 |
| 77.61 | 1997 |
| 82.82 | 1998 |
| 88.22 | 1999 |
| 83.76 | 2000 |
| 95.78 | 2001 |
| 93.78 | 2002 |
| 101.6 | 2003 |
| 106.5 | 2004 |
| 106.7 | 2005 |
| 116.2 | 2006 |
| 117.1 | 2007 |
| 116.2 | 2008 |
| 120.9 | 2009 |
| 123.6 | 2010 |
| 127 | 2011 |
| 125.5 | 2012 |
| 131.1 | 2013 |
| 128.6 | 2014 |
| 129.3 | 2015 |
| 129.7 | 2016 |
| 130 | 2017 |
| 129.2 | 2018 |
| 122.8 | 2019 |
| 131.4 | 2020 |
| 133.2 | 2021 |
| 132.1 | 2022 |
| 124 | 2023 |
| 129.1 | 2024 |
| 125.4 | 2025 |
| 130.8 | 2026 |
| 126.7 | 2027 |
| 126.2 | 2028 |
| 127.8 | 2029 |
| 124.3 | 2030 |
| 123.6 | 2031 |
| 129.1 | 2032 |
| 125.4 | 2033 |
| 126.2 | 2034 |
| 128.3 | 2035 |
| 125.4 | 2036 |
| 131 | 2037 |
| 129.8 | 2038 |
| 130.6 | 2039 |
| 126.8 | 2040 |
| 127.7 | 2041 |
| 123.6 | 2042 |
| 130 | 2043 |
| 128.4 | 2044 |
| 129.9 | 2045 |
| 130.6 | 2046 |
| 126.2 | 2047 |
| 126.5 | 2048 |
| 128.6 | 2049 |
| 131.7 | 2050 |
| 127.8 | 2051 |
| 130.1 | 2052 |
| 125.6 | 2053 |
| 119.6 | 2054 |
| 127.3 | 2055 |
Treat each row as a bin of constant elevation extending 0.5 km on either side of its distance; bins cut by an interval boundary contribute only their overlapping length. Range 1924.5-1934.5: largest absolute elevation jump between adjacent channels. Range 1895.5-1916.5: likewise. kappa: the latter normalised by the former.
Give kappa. 1.14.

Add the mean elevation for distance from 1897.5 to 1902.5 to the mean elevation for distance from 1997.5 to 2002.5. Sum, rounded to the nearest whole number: 238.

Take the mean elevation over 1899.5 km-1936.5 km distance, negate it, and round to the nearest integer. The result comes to -131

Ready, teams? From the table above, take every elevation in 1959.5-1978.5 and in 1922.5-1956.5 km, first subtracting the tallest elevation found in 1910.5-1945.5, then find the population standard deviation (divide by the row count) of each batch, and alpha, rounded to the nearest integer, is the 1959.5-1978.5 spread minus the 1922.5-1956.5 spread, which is -1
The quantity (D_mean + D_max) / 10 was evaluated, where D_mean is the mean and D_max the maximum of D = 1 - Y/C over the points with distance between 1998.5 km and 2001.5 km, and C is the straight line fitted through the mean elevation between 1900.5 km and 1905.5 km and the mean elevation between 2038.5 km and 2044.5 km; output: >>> 0.069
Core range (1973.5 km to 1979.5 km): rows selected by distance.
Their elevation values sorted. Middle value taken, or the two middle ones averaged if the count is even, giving 131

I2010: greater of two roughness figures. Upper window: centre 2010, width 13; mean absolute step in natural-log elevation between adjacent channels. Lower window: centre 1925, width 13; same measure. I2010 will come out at 0.0276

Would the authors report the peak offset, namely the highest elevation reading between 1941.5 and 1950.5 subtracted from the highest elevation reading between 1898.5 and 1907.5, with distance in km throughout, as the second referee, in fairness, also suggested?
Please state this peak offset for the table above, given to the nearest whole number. 15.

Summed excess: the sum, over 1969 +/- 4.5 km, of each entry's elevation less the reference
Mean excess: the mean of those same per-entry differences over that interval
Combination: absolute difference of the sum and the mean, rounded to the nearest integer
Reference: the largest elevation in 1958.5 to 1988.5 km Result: 64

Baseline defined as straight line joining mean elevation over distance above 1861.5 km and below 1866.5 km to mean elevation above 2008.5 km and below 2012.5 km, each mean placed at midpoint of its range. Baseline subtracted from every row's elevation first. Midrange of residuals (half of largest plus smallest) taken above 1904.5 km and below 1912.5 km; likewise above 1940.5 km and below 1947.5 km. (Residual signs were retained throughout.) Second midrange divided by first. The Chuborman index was -1.3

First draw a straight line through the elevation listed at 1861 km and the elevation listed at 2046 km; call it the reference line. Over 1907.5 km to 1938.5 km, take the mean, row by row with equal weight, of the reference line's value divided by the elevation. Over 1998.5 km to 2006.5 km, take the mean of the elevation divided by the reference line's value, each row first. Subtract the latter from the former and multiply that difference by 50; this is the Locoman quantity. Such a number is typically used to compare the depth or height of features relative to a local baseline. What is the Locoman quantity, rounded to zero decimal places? 16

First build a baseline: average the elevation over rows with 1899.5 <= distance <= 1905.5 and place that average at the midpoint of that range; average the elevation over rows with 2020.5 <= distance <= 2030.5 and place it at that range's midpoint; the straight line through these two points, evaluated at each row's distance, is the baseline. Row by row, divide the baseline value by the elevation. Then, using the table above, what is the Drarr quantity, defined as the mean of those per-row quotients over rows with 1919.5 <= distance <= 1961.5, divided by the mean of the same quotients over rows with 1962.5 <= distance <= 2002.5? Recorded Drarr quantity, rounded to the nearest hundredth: 0.87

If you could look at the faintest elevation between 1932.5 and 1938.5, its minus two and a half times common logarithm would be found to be -5.28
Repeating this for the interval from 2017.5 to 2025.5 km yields -5.22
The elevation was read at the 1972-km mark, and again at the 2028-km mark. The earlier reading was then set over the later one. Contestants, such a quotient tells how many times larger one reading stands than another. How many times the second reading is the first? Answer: 1.10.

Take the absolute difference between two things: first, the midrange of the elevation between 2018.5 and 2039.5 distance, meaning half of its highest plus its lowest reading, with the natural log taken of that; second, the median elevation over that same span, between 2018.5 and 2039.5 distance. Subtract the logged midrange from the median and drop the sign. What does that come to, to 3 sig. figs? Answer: 123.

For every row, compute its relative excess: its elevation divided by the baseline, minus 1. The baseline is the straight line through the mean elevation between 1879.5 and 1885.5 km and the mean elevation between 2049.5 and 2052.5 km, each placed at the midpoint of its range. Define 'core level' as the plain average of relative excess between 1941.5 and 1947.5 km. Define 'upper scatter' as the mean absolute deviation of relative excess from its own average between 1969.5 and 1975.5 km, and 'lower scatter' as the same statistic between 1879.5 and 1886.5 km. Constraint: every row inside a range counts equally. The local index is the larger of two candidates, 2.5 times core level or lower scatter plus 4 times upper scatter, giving 0.092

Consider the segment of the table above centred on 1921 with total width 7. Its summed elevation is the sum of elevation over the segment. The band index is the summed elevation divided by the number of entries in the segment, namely 127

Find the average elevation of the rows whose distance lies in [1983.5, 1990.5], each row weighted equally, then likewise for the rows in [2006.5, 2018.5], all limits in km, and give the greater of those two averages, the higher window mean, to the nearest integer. 126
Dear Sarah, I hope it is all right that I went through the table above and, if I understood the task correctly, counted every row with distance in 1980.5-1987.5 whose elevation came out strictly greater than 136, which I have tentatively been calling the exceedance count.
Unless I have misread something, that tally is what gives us 0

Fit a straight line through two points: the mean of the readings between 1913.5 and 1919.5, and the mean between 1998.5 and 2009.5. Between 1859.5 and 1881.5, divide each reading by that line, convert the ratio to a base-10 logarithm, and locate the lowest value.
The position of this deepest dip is 1862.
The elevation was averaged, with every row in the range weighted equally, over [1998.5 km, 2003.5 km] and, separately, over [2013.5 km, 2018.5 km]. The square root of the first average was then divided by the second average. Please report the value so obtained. 0.074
